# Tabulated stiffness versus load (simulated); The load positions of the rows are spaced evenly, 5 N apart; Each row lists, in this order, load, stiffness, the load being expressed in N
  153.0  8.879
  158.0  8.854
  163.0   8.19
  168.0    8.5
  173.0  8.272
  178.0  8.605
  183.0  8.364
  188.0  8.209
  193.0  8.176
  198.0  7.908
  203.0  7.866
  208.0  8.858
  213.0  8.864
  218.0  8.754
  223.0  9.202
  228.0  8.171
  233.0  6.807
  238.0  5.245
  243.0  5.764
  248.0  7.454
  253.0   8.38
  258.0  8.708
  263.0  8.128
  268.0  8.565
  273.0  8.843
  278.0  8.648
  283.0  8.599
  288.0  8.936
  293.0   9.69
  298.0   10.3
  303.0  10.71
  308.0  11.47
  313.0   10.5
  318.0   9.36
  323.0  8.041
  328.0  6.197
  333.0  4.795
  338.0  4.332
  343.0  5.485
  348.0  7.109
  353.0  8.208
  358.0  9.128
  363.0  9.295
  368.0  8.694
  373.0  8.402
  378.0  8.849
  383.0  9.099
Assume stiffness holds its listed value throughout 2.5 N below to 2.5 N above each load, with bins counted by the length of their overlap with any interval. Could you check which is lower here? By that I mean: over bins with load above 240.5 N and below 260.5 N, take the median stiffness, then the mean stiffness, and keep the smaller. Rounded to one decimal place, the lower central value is 7.6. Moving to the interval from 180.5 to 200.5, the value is 8.2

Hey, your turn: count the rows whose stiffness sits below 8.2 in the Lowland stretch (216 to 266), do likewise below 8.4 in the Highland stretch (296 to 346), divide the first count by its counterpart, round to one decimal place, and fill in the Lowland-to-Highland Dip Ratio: 1.2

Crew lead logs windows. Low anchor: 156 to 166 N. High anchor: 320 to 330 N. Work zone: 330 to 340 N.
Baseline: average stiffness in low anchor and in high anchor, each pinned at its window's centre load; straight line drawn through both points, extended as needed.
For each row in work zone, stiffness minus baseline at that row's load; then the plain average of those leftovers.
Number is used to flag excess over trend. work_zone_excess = -2.5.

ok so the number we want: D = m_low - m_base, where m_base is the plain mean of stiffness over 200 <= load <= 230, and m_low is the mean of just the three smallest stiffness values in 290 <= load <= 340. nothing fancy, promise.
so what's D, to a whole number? -4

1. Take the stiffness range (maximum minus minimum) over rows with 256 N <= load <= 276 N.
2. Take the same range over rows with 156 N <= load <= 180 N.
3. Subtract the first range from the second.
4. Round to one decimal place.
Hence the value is -0.1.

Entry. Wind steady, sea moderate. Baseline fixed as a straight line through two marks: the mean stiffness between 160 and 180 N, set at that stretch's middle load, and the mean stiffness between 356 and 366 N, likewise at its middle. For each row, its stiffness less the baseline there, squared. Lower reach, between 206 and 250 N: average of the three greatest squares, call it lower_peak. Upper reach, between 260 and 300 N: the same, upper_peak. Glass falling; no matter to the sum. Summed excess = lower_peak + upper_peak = 9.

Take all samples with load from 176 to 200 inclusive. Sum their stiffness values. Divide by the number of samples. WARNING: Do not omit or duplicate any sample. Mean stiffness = 8.3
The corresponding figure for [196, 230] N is 8.5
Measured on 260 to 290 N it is 8.6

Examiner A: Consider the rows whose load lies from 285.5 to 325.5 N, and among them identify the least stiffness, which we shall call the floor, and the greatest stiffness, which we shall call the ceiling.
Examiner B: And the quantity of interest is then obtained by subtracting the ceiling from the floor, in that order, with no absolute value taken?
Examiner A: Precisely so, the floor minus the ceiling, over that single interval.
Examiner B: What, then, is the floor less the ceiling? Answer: -3.4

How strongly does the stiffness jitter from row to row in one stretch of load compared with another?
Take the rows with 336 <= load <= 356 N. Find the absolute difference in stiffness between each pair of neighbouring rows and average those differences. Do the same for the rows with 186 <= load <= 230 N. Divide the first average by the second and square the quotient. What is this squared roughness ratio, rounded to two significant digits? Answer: 12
